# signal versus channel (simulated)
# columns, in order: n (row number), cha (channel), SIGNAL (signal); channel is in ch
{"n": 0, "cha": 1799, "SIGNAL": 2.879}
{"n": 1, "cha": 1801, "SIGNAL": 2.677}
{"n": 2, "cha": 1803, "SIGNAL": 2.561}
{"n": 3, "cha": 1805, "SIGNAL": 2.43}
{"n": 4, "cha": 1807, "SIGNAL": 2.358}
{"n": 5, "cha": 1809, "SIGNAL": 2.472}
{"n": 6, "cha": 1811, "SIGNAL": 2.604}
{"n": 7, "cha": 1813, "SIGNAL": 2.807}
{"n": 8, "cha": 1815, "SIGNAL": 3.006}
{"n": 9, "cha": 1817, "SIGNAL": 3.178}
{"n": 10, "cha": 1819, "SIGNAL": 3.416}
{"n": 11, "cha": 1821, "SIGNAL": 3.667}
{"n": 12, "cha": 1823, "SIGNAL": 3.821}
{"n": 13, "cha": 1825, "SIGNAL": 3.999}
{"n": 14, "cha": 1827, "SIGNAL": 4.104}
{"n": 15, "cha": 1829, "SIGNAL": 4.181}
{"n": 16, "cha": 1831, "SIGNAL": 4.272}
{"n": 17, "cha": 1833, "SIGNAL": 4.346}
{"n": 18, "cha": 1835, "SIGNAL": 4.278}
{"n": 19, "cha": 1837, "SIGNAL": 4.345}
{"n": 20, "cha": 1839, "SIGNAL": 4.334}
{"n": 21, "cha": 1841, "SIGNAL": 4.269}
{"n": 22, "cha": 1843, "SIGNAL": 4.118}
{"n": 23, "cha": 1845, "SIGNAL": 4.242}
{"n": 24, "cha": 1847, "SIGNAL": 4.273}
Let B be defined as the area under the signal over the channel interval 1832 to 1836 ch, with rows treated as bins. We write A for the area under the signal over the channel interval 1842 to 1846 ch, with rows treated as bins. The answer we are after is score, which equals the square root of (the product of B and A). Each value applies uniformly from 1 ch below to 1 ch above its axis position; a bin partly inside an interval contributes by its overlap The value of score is 17.0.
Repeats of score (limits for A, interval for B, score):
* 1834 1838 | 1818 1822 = 15.6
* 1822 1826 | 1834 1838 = 16.4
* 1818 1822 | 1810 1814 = 12.4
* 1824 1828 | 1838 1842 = 16.7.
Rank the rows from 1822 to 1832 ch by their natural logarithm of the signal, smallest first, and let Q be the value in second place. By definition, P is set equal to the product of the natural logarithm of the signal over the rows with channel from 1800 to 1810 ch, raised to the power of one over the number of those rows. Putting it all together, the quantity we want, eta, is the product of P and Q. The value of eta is 1.3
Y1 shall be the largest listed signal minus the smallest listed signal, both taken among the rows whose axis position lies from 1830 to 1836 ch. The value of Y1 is 0.1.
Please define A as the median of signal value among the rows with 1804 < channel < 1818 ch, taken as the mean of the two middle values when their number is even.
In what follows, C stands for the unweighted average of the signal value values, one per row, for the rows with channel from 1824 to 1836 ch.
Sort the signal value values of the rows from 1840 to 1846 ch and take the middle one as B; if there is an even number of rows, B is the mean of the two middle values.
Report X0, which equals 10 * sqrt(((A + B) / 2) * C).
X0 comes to 37.9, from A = 2.6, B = 4.24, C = 4.20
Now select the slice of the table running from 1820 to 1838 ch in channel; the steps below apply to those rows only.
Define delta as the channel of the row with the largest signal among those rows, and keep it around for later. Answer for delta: 1833 ch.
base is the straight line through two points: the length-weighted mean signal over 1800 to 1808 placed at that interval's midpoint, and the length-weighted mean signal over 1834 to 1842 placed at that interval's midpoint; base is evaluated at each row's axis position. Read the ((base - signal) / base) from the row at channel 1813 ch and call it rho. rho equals 0.059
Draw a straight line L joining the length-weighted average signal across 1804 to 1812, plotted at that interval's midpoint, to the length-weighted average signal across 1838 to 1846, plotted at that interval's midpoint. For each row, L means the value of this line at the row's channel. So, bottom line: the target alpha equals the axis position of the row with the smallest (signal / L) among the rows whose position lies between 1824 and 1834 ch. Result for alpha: 1833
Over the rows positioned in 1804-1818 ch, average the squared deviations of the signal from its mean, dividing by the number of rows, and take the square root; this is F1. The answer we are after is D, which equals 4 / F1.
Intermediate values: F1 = 0.29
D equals 14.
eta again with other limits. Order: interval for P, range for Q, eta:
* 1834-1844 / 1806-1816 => 1.3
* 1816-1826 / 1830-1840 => 1.9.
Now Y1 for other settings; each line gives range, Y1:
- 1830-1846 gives 0.2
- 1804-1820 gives 1.1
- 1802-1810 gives 0.2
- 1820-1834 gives 0.7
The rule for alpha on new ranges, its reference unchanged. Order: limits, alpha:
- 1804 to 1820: 1807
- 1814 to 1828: 1815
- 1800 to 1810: 1807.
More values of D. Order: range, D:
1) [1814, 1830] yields 10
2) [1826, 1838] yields 46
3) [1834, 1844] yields 49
